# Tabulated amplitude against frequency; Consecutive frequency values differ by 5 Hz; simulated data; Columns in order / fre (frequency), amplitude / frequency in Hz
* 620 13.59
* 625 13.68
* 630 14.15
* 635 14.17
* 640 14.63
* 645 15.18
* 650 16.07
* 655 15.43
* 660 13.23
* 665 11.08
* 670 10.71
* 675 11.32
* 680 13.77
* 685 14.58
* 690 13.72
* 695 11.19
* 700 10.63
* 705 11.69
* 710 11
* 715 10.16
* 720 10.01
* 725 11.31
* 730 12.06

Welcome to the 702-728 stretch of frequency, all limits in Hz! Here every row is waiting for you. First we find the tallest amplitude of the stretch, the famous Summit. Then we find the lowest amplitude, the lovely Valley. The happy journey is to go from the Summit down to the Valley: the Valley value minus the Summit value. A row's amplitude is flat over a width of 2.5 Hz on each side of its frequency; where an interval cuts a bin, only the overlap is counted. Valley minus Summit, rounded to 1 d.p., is -1.7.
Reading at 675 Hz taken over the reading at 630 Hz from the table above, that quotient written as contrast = 0.80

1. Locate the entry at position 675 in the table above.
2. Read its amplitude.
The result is 11.32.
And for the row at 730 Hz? 12.06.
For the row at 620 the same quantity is 13.59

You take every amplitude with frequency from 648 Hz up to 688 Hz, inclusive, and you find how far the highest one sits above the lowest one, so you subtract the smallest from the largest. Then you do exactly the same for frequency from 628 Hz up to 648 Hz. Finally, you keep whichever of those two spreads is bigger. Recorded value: 5.4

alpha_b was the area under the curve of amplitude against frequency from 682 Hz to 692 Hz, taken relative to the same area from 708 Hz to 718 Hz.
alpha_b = 1.34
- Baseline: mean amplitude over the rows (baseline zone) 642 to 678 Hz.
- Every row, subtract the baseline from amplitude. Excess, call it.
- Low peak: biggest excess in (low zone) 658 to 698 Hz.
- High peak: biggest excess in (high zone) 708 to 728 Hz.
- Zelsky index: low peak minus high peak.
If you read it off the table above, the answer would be 3.3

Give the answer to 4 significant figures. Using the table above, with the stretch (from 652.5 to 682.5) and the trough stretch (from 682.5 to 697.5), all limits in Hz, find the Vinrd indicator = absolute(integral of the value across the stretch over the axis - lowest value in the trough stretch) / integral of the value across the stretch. 0.9704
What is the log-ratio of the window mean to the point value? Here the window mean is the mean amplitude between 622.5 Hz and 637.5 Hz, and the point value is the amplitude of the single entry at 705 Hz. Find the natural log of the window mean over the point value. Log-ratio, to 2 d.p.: 0.18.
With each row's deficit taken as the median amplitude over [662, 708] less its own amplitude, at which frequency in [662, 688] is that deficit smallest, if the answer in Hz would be 685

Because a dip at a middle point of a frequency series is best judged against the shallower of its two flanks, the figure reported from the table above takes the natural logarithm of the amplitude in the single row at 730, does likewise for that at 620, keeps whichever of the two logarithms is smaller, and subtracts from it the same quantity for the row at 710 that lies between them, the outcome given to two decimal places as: 0.09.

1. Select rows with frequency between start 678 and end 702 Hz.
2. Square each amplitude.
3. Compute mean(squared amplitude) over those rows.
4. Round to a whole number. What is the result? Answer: 166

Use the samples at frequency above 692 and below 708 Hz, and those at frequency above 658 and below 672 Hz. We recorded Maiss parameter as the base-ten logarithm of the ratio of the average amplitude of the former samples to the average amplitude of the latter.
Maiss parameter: -0.02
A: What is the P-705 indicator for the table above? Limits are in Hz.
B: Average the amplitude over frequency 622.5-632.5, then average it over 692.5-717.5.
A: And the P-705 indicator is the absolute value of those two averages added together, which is 24.8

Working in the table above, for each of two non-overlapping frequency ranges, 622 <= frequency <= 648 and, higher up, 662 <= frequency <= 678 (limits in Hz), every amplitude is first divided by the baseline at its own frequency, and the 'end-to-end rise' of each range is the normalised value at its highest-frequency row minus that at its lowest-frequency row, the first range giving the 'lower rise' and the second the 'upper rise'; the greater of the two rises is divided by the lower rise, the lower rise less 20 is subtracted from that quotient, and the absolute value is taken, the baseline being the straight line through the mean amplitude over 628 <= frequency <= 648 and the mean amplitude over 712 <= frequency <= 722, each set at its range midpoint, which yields 20.8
